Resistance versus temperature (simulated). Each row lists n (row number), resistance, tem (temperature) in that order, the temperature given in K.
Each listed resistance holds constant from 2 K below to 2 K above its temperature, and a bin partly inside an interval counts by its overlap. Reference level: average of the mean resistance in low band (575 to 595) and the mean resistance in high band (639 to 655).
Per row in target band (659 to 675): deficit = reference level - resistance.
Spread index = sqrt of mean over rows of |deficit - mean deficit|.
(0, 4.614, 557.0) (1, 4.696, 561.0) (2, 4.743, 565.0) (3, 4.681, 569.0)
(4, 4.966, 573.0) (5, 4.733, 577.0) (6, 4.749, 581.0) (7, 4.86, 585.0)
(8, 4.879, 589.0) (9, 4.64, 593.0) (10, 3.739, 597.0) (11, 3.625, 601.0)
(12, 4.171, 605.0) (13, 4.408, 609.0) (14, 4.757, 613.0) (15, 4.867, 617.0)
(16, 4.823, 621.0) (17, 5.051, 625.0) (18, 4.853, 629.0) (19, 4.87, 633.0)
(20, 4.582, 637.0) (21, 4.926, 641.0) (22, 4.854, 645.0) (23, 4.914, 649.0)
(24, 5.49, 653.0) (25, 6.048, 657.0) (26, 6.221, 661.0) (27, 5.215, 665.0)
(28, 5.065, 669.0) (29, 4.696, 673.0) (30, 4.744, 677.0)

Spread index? 0.68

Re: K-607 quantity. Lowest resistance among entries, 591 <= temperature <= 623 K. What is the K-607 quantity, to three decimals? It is 3.625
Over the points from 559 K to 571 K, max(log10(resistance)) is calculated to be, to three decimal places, 0.676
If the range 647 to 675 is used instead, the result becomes 0.794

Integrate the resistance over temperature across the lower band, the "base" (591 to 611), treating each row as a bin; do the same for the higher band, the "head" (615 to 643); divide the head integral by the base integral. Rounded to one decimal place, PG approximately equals 1.7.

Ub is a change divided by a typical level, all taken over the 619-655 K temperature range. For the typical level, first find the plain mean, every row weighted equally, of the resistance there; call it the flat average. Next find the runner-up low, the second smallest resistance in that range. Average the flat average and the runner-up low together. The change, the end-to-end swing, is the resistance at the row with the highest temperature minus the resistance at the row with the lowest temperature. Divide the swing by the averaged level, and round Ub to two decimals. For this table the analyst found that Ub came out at 0.14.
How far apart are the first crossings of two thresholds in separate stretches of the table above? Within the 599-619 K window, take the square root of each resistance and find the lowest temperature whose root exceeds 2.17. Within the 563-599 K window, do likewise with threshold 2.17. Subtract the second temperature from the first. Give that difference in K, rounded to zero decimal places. 48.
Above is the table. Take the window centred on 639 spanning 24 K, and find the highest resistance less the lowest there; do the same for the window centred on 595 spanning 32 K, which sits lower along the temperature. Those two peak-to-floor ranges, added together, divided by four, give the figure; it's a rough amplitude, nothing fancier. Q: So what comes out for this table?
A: 0.40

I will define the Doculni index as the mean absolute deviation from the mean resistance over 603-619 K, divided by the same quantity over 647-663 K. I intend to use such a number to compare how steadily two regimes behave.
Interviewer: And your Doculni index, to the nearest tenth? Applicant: 0.6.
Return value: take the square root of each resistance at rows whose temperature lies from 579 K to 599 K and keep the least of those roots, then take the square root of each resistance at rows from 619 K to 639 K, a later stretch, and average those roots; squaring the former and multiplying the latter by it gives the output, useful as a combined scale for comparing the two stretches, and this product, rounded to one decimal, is 8.2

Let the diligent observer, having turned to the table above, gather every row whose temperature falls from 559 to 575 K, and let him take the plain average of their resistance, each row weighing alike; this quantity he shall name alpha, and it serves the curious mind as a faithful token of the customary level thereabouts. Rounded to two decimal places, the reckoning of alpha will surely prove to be 4.77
